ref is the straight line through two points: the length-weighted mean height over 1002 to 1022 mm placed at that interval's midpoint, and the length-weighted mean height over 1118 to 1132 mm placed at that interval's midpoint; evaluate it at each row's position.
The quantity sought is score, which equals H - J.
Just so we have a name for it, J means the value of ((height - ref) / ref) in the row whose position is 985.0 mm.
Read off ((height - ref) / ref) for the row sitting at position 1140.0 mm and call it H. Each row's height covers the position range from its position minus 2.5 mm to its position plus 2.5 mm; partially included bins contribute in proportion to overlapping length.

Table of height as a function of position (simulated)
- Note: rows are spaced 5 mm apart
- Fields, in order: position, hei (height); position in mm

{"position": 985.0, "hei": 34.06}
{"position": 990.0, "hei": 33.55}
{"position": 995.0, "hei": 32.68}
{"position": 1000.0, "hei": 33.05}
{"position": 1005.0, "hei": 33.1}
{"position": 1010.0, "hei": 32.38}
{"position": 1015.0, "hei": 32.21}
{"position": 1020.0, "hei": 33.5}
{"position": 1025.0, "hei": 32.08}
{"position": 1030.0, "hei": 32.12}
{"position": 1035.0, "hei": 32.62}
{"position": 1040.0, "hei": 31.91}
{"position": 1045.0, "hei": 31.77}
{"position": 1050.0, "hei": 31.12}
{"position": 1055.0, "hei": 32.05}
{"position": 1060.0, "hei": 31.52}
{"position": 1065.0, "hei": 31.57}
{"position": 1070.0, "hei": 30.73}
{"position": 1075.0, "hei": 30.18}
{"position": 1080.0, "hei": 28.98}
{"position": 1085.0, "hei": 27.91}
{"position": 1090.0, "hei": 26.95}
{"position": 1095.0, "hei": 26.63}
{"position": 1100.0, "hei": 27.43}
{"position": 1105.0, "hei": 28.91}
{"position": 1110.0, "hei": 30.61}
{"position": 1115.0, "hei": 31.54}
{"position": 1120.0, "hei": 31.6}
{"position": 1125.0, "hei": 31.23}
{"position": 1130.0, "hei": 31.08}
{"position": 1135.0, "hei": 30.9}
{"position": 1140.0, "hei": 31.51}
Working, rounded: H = 0.01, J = 0.03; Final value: -0.015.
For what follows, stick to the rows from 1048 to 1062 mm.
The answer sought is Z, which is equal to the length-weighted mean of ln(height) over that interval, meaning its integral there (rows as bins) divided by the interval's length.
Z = 3.45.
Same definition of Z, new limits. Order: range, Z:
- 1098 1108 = 3.34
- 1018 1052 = 3.47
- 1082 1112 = 3.33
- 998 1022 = 3.49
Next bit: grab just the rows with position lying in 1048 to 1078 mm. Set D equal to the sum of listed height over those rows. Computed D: 187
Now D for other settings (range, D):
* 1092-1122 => 177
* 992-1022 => 197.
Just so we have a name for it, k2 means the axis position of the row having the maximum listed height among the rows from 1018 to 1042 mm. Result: 1020.0 mm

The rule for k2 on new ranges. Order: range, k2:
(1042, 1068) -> 1055.0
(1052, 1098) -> 1055.0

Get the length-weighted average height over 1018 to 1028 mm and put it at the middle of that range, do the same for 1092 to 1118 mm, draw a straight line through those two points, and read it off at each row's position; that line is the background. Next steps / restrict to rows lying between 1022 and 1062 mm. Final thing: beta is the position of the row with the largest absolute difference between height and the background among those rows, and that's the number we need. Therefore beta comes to 1055.0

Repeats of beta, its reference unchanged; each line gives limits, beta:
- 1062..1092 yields 1090.0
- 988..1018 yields 995.0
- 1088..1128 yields 1120.0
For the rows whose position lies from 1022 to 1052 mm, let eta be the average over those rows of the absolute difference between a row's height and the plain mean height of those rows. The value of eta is 0.34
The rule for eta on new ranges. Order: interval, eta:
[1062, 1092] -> 1.44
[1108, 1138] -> 0.30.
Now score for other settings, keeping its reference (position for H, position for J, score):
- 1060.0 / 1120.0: -0.027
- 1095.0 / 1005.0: -0.167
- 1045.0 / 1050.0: 0.018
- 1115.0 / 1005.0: -0.003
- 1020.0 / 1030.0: 0.038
